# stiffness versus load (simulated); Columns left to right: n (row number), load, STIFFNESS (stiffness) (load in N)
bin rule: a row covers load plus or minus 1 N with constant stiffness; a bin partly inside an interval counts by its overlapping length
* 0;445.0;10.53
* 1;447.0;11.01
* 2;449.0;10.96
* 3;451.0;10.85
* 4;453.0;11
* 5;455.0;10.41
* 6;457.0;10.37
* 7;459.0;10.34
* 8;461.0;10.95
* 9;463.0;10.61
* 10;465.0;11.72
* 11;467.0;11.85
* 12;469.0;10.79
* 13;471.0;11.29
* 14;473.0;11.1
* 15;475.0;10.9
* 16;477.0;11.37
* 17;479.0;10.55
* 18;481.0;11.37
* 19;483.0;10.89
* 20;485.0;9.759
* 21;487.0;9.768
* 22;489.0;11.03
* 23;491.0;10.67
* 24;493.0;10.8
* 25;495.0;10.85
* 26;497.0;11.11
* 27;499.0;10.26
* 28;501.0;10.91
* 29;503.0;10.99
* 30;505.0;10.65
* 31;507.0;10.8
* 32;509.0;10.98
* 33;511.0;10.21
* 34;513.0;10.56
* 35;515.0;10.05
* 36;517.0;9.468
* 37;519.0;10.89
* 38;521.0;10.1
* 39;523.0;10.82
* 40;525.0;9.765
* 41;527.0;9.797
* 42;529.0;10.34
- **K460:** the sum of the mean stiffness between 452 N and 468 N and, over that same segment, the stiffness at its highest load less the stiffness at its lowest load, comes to 11.8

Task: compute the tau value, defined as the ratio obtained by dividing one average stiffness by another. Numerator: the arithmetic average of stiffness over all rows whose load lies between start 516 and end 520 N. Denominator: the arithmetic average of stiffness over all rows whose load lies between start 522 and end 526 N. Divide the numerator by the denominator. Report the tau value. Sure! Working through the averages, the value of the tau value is 0.99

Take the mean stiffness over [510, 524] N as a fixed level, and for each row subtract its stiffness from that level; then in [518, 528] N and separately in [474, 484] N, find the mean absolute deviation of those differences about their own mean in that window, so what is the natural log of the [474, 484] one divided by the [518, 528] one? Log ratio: -0.49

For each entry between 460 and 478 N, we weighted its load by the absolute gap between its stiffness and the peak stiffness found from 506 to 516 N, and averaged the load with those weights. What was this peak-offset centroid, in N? 468.2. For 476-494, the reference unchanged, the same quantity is 484.6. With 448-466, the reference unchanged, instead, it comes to 459.4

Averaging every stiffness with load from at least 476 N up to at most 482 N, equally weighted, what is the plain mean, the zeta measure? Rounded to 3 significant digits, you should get 11.1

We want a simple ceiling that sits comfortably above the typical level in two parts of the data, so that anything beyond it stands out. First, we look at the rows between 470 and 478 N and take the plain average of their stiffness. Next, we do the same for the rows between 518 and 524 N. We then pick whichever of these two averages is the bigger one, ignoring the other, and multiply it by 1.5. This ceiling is 16.7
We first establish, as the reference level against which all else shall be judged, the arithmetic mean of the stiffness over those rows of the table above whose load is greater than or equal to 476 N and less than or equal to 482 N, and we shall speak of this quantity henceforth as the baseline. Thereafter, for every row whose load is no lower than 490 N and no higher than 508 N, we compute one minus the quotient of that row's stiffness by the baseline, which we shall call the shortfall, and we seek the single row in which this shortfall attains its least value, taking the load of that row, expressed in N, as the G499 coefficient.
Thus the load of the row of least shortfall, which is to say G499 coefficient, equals 497.0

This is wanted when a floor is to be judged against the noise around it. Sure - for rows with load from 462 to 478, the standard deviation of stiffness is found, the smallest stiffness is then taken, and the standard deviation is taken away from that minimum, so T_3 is 10.2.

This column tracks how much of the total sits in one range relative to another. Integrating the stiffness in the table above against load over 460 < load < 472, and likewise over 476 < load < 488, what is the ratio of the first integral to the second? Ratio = 1.05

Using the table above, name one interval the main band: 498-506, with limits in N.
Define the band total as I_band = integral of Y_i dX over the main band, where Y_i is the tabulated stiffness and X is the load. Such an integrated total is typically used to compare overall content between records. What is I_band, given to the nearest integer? 86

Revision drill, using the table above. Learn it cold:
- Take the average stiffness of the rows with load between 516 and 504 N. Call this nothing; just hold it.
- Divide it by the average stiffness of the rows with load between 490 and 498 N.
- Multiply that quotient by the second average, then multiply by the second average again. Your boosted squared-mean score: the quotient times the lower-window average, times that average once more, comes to 114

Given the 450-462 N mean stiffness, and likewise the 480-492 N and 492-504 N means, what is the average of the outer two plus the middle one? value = 21.32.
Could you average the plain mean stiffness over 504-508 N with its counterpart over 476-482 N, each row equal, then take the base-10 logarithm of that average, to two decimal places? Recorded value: 1.04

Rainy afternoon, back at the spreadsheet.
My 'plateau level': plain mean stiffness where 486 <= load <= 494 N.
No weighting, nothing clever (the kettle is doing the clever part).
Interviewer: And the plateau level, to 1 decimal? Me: 10.6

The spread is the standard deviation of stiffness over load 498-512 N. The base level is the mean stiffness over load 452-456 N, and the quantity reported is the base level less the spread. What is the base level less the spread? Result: 10.4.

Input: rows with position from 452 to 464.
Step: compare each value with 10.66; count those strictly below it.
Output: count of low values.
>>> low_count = 4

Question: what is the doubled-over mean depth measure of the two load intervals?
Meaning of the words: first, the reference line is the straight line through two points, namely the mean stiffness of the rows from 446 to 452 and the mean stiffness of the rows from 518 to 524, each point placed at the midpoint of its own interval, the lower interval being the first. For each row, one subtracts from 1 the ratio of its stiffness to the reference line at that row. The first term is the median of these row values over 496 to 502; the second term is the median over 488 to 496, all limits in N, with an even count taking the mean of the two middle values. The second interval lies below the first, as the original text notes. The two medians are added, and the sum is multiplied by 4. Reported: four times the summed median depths -0.12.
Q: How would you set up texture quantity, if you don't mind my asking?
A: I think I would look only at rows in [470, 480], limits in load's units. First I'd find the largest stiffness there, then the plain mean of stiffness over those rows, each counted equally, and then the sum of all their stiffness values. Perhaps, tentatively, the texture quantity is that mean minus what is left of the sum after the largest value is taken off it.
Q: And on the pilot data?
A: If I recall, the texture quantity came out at -32.8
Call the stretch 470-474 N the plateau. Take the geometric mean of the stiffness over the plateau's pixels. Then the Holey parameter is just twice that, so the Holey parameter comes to 22.4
